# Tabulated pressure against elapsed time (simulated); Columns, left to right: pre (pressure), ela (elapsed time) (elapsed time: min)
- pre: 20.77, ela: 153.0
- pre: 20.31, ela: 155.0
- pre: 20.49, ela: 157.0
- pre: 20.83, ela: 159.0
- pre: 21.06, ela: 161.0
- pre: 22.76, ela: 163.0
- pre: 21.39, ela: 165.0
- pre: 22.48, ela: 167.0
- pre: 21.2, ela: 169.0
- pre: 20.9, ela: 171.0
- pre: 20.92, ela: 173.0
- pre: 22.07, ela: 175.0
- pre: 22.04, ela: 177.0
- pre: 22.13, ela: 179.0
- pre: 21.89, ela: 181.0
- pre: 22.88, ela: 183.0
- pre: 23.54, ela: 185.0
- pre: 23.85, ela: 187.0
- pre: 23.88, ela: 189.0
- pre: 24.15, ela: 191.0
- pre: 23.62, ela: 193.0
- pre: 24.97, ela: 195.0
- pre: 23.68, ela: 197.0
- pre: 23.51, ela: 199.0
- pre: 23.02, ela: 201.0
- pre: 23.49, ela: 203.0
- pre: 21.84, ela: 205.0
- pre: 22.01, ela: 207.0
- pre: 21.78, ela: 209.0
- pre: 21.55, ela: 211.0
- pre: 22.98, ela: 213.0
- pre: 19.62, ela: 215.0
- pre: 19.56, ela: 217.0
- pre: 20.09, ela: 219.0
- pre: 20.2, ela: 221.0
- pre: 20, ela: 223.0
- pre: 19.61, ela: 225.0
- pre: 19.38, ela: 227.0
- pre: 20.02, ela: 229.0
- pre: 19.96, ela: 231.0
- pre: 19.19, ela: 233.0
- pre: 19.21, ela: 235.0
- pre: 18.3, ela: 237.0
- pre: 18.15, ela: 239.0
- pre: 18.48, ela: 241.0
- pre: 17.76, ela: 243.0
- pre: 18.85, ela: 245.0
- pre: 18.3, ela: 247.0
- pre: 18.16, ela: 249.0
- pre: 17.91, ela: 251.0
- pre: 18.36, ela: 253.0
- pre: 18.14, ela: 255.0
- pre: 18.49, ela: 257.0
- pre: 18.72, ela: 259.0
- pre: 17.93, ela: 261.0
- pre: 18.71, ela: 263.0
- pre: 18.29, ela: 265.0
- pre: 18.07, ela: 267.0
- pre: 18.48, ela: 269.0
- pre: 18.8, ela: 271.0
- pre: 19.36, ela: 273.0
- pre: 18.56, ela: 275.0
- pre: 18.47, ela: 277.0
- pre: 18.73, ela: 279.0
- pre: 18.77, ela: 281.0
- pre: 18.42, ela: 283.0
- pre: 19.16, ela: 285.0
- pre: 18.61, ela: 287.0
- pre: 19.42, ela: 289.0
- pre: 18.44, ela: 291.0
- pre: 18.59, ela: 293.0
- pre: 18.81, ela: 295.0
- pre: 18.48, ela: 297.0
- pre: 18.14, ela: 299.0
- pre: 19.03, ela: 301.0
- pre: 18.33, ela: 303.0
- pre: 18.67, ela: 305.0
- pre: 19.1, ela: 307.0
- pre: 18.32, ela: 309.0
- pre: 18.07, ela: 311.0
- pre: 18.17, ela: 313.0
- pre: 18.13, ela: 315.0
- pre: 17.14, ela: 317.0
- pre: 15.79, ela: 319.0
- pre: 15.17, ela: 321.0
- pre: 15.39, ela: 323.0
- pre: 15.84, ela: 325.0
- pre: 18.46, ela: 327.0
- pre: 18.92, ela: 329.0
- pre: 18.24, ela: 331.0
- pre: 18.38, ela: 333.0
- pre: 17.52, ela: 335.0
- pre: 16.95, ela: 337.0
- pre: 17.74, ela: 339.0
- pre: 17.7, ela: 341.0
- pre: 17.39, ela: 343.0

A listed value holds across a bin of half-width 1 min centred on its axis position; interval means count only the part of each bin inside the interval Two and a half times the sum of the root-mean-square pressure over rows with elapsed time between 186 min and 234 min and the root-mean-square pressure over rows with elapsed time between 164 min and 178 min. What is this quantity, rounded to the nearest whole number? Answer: 109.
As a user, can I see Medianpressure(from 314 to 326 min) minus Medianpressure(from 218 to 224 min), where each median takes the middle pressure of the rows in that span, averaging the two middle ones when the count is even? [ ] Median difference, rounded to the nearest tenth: -4.3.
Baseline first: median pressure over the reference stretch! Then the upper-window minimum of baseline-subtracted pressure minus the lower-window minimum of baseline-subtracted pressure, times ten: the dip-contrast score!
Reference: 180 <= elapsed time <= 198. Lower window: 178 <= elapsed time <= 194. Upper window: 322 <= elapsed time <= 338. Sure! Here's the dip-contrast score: -65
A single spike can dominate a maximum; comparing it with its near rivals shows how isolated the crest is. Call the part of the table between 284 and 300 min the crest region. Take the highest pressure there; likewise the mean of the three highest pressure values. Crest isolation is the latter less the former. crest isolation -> -0.29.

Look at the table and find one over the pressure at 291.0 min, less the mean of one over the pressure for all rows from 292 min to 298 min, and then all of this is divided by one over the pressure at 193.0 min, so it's 0.01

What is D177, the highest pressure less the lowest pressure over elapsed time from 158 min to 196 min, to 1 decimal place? 4.1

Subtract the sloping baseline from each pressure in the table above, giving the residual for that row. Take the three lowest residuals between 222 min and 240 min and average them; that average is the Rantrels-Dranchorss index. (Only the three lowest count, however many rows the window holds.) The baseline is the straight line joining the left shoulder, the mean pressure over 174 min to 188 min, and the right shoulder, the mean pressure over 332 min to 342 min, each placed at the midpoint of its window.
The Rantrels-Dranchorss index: -2.3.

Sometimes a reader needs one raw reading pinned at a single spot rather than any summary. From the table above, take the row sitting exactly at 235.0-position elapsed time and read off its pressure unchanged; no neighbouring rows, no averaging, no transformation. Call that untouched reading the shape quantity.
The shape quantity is 19.21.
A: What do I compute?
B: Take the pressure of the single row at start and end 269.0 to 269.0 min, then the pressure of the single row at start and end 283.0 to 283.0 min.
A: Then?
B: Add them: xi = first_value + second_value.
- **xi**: 37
